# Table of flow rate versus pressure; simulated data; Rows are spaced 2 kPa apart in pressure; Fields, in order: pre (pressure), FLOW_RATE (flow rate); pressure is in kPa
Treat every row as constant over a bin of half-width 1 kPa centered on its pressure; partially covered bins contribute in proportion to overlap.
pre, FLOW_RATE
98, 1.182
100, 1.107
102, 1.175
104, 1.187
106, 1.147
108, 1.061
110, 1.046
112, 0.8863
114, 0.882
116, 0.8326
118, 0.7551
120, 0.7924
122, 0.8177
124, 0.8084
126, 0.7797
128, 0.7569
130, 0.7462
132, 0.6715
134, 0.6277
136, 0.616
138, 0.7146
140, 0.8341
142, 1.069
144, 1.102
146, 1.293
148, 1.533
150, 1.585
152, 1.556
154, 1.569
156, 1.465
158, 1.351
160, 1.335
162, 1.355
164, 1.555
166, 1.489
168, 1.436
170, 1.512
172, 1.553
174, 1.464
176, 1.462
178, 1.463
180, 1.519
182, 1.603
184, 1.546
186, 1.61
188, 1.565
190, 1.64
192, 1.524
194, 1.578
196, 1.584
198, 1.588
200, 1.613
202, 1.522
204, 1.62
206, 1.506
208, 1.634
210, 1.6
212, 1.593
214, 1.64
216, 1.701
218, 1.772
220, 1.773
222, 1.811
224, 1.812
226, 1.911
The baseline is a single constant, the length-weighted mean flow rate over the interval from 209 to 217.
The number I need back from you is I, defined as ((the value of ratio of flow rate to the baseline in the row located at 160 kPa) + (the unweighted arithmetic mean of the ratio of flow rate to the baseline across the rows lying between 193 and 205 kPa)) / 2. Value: 0.89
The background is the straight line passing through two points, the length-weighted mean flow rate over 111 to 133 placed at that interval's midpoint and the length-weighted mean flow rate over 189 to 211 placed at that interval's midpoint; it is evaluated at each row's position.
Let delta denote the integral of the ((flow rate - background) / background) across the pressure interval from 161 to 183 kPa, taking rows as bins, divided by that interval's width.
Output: 0.15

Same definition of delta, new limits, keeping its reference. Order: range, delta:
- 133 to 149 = -0.02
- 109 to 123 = 0.18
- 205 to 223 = -0.03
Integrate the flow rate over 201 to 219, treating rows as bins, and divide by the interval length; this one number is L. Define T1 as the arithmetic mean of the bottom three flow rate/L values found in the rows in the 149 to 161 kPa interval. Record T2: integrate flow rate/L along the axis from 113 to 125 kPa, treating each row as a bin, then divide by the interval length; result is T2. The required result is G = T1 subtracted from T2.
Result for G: -0.351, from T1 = 0.85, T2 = 0.50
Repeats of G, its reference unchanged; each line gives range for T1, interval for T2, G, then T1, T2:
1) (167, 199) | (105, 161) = -0.266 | 0.90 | 0.63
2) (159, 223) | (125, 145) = -0.360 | 0.85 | 0.49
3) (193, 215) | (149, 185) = -0.028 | 0.95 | 0.92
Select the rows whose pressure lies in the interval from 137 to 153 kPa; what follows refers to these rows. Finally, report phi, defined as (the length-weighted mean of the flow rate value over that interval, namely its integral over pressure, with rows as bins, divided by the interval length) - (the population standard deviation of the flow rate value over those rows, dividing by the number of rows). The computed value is 0.9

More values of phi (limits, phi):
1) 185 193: 1.5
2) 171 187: 1.5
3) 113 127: 0.8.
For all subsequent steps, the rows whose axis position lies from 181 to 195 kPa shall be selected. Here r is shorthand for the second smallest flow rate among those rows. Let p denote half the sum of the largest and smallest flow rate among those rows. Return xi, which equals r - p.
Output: -0.04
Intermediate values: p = 1.6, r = 1.546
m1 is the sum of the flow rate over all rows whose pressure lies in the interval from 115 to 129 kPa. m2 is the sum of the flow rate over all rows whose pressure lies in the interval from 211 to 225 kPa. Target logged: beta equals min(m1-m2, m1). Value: -6.6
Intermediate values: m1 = 5.5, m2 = 12.1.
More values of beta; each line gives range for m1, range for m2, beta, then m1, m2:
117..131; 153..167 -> -4.7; 5.5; 10.1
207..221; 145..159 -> 1.4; 11.7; 10.4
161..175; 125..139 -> 5.5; 10.4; 4.9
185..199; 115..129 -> 5.5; 11.1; 5.5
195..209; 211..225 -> -1.0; 11.1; 12.1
